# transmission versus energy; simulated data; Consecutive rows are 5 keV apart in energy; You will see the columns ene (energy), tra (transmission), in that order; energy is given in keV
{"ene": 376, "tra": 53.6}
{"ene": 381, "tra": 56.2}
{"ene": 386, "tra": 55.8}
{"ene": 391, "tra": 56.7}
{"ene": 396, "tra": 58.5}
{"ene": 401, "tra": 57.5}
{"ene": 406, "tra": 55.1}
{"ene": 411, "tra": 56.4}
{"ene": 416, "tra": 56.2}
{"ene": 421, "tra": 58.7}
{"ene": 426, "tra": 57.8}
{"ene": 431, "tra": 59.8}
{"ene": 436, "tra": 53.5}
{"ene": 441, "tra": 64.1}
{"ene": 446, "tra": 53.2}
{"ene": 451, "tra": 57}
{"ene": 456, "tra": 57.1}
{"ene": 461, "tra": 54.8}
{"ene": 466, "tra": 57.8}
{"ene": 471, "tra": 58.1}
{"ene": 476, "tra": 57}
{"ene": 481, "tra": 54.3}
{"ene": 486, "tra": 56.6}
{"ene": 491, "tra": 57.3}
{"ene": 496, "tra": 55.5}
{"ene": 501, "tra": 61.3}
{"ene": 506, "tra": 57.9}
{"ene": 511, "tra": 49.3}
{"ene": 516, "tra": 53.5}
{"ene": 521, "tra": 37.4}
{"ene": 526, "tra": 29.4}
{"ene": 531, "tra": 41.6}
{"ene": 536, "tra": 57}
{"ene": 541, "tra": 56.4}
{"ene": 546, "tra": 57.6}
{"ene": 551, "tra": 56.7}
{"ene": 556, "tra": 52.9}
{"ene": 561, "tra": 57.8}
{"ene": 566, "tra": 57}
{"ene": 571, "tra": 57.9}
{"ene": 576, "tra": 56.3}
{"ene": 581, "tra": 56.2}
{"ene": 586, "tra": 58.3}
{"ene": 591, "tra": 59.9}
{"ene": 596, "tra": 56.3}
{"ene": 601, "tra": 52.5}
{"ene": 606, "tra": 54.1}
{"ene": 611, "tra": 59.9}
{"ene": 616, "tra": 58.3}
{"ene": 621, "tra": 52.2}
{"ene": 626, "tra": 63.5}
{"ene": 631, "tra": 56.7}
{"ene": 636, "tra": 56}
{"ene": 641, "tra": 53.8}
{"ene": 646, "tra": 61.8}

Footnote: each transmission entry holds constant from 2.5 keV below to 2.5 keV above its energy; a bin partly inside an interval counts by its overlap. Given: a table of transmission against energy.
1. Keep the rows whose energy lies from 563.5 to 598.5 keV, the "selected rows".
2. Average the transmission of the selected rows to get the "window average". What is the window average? 57.4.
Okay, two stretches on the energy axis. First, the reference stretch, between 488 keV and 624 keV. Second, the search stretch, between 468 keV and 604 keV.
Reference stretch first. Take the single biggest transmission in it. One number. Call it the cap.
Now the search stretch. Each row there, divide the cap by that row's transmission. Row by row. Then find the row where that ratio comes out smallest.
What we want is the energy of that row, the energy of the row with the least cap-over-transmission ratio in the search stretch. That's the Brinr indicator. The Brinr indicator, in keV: 501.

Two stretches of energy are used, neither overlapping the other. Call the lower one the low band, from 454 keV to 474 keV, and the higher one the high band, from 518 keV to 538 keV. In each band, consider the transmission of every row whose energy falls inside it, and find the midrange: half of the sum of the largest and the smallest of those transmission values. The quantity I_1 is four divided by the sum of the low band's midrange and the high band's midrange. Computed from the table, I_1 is 0.0401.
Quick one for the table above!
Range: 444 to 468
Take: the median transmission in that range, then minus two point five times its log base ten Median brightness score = -4.39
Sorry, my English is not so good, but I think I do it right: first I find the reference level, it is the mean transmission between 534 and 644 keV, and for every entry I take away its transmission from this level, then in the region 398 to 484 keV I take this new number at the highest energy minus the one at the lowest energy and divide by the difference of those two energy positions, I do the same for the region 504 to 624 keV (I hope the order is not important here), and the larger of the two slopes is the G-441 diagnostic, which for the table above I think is 0.05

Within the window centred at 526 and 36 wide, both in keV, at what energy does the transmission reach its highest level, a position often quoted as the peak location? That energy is 536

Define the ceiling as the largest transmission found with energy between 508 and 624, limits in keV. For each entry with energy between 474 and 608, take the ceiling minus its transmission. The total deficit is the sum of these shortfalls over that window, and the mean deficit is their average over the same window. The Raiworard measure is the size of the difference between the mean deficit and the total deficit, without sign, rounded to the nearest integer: 153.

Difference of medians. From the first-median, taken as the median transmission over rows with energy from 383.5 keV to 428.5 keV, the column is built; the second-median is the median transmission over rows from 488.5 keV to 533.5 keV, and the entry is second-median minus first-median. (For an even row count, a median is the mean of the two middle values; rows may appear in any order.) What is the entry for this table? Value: -3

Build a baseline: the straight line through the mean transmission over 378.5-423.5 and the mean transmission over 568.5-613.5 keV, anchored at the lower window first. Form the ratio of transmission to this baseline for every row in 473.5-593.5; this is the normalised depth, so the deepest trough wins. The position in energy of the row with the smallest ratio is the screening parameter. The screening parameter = 526 keV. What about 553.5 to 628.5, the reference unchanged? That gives 621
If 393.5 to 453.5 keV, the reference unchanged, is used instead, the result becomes 446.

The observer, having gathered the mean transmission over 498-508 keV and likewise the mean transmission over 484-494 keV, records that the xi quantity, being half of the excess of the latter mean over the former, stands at -1.3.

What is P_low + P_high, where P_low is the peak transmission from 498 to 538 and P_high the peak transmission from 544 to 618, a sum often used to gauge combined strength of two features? 121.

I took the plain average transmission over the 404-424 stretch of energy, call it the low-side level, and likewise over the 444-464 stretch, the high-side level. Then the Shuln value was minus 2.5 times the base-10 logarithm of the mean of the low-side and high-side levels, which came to -4.37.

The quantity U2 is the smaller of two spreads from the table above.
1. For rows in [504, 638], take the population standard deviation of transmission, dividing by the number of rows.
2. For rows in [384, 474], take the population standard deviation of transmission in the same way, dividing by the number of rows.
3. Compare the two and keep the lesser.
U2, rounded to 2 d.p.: 2.40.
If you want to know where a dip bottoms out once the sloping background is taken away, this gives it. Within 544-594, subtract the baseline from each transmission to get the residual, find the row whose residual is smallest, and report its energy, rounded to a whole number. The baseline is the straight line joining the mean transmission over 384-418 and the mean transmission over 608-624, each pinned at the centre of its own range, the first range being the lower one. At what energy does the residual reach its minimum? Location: 556 keV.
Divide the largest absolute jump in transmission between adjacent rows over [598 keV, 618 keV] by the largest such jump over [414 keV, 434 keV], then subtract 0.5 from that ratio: 1.8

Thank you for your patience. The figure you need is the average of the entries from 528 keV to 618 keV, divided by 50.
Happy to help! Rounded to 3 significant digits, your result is 1.12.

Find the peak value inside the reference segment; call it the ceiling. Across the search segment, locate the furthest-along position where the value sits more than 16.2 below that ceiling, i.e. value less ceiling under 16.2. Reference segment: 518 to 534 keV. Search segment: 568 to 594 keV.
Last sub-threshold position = 581 keV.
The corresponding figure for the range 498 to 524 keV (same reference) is 521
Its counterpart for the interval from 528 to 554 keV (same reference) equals 551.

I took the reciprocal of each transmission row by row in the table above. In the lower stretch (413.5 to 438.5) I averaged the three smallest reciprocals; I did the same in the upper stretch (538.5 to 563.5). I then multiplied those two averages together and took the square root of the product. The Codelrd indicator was 0.0172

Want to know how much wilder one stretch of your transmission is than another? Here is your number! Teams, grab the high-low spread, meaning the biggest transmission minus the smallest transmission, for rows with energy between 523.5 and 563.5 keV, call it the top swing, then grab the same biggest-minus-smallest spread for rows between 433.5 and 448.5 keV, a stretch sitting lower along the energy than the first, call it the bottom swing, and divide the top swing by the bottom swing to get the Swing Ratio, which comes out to 2.6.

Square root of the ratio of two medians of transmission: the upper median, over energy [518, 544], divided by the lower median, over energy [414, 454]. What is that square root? 0.85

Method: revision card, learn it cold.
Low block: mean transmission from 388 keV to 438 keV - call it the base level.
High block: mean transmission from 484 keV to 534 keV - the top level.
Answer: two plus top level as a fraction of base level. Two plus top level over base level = 2.88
